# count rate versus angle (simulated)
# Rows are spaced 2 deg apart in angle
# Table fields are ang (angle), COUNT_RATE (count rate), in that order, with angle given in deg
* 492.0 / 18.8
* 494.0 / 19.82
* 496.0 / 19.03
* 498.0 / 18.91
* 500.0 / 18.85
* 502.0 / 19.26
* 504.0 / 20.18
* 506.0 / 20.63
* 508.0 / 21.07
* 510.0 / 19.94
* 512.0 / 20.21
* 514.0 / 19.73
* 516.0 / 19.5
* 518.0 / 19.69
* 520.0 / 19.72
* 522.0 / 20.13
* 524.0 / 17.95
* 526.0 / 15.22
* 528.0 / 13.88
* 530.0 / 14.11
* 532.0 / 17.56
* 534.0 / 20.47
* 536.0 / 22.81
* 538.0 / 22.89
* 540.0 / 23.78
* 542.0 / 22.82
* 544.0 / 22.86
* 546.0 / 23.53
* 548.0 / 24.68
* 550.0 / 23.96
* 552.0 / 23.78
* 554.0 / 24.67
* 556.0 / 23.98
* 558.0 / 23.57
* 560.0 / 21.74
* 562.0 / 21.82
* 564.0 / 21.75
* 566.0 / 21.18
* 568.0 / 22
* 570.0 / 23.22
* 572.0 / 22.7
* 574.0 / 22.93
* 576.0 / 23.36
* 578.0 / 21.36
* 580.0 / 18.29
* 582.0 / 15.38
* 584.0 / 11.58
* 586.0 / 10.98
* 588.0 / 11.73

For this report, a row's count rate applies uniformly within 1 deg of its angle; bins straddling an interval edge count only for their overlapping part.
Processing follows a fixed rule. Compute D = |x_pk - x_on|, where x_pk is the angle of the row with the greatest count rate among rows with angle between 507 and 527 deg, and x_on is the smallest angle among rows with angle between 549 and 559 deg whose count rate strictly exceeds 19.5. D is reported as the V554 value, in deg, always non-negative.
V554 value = 42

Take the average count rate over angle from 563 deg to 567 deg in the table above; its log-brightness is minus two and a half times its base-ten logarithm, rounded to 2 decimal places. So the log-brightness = -3.33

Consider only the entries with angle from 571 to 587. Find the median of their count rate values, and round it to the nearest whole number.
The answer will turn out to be 20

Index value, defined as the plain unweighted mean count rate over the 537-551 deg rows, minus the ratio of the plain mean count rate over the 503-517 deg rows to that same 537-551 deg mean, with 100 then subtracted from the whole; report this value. -77.4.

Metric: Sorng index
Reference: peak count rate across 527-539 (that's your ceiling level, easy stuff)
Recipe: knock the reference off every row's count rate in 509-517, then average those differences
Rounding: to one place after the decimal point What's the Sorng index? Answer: -3.0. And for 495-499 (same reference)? -3.9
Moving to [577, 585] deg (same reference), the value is -6.2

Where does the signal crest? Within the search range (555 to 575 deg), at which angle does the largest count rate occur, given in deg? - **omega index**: 556.0 deg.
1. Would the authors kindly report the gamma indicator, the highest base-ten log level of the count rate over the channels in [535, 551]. 1.392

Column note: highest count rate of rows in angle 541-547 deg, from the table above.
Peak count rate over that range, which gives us 23.53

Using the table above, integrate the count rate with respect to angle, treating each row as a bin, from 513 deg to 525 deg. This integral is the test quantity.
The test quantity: 233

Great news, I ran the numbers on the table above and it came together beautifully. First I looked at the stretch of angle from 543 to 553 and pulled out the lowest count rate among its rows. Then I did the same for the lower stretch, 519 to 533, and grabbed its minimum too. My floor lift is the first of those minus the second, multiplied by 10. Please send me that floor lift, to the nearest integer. 90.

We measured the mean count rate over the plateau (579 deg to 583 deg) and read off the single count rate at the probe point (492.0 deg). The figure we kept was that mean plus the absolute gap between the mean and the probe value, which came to 18.8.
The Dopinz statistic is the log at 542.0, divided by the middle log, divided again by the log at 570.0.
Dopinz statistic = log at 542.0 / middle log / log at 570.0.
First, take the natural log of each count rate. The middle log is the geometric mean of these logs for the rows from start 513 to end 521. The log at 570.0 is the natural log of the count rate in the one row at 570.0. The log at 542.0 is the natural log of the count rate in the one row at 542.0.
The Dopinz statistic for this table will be 0.334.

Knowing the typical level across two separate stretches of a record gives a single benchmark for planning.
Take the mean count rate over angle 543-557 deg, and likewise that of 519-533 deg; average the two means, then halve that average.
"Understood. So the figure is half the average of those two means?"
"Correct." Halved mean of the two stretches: 10.2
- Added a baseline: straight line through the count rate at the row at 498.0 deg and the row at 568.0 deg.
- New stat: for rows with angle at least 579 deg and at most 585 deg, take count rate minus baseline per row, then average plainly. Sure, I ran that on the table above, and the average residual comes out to -7.5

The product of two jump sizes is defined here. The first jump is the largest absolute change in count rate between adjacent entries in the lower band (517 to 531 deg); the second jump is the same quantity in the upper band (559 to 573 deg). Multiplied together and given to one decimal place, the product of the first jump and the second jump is 3.3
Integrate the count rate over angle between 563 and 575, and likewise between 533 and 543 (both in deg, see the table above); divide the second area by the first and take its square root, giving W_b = 0.92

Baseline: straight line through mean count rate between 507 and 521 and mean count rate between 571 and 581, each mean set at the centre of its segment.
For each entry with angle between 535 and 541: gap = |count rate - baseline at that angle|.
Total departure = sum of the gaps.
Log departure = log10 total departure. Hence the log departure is 0.88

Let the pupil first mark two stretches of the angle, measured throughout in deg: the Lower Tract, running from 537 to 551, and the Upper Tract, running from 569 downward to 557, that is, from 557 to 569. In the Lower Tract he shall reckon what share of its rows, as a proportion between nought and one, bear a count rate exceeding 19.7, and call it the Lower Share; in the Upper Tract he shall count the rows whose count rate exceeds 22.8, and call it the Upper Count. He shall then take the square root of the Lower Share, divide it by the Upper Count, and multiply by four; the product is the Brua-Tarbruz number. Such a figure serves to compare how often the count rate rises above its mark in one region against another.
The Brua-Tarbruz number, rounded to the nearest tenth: 4.0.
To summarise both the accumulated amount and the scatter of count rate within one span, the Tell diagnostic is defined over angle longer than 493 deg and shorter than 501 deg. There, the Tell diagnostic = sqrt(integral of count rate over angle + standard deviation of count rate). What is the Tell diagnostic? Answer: 12.4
